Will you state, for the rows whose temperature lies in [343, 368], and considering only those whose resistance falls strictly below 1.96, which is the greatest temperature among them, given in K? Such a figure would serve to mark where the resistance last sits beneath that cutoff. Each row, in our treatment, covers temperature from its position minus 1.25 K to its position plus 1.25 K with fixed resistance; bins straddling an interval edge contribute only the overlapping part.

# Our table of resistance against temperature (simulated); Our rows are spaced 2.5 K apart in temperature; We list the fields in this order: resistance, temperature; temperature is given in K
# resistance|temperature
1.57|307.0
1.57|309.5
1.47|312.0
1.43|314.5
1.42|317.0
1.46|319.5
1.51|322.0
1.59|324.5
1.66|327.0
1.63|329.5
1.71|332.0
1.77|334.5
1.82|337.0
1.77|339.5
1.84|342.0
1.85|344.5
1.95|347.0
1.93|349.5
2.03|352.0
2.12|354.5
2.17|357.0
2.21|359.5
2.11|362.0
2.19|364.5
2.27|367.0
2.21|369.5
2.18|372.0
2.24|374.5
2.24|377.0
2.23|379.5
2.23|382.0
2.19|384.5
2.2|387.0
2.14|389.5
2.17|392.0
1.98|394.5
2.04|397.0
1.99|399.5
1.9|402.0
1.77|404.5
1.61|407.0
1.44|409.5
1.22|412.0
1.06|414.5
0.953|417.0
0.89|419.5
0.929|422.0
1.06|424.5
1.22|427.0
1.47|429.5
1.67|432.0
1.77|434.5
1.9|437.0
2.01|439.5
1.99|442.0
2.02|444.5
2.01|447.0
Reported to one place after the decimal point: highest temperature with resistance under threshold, 349.5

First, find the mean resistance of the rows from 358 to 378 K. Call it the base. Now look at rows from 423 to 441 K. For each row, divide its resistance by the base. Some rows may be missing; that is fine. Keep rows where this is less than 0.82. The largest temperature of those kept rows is 434.5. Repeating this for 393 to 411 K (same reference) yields 409.5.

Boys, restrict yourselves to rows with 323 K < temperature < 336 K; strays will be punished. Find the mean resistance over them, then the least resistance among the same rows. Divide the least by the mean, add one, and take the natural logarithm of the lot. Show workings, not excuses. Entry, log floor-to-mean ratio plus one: 0.668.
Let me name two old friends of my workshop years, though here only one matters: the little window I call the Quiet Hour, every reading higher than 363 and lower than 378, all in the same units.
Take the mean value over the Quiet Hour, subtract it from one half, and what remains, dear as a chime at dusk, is -1.72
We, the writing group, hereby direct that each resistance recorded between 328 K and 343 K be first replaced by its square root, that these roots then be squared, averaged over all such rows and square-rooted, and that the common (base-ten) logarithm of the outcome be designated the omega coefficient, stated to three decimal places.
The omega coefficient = 0.122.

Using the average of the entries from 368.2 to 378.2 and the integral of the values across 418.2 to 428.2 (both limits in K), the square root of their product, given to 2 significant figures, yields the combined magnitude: 4.8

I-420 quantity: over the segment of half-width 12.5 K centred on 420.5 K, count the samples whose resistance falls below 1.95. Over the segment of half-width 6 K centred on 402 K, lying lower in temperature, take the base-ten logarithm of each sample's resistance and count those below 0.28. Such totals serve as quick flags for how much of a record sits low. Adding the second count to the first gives 13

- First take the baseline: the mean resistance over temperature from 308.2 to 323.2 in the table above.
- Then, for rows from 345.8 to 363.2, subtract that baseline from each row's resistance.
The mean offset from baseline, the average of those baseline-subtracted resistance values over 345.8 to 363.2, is 0.6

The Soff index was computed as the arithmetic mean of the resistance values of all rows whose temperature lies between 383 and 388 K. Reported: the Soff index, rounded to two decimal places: 2.20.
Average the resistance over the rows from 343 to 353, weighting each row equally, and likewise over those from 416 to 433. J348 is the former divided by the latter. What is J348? 1.66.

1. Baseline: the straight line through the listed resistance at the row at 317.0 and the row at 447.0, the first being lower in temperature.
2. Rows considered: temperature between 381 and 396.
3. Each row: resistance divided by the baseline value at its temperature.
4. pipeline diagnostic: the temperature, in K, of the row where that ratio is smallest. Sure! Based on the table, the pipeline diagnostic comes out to 394.5 K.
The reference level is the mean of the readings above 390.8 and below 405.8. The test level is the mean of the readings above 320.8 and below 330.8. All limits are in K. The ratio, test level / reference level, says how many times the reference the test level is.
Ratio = 0.81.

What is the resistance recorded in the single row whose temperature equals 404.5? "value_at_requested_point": 1.77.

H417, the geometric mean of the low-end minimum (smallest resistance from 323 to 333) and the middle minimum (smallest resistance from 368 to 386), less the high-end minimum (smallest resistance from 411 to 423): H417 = 1.0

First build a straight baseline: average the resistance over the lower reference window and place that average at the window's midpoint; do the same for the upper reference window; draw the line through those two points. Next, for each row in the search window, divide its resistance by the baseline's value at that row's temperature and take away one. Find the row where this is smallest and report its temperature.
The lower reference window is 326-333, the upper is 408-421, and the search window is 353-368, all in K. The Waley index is 354.5 K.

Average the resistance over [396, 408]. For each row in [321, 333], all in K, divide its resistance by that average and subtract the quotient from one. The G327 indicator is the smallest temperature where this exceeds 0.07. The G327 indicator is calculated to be 322.0 K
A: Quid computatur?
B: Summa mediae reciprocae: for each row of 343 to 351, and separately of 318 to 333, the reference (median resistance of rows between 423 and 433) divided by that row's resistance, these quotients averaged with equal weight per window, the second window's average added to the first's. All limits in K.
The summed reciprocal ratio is 1.55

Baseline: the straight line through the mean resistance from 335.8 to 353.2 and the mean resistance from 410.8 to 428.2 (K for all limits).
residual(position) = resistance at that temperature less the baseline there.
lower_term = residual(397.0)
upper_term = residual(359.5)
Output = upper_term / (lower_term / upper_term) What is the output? 0.3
